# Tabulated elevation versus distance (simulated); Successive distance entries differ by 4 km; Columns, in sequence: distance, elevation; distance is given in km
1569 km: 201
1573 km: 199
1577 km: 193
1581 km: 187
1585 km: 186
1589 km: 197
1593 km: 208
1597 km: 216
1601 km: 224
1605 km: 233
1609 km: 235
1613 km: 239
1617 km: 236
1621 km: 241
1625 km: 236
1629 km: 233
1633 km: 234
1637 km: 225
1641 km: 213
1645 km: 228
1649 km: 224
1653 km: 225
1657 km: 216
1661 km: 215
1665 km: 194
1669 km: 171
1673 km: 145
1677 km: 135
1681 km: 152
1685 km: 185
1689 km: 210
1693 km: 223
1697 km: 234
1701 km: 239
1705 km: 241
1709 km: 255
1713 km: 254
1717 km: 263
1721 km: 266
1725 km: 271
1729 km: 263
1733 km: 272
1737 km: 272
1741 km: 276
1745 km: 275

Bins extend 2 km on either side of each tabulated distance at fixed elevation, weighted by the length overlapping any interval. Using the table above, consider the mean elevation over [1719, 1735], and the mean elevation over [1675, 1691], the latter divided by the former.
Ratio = 0.64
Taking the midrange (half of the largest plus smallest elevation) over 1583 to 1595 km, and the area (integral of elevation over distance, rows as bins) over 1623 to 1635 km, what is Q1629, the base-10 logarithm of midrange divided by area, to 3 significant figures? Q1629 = -1.15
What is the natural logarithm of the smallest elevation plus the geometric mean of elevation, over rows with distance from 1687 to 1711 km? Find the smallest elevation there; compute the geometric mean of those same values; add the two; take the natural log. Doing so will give 6.09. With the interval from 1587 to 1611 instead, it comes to 6.03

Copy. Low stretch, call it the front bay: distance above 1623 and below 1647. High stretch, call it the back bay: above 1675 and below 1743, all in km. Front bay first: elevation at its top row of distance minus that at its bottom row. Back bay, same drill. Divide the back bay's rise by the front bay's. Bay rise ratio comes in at -18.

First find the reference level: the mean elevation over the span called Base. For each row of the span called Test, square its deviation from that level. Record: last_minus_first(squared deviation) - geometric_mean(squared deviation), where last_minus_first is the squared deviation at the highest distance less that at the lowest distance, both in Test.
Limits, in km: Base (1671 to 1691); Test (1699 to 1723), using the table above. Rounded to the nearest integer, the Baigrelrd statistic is -2866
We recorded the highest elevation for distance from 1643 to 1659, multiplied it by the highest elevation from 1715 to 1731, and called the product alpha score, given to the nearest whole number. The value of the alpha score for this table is 61788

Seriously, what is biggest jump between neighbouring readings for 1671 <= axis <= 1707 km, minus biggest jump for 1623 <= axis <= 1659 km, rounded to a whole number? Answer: 18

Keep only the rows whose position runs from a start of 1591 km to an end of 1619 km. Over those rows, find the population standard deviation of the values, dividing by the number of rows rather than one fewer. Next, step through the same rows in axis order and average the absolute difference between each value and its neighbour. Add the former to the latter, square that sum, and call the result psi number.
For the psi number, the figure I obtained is 271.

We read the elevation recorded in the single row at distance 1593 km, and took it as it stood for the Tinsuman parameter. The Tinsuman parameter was 208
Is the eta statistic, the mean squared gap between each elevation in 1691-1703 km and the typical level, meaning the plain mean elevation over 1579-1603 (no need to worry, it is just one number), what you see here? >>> 886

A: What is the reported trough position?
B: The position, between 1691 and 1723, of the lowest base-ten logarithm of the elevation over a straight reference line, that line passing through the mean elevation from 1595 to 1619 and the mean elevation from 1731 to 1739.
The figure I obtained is 1693 km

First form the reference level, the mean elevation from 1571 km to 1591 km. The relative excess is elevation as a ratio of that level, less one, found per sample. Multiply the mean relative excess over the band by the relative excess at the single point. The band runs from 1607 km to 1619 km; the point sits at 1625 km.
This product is 0.052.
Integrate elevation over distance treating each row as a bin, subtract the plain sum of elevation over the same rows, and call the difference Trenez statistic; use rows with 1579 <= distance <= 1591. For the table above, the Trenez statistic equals 1710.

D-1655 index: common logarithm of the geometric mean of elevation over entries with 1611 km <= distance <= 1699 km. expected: 2.32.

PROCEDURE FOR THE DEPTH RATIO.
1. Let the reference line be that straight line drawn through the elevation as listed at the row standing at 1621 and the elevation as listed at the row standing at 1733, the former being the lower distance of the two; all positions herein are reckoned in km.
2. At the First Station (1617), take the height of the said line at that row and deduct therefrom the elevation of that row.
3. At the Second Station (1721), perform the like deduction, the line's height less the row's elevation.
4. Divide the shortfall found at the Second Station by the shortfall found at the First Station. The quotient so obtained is 0.7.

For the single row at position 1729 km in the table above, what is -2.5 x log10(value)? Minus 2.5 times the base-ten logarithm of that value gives -6.05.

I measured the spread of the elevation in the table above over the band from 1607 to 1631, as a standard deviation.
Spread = 3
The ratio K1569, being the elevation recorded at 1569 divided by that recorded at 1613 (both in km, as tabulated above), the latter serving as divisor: 0.84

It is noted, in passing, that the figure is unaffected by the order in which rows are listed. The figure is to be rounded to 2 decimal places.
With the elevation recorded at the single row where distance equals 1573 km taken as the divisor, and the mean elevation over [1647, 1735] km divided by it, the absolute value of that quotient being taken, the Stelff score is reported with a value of 1.11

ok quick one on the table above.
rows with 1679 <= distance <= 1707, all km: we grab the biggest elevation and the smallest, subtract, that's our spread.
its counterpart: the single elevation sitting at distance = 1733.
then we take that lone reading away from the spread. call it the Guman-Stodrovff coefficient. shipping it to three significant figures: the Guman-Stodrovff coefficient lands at -183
